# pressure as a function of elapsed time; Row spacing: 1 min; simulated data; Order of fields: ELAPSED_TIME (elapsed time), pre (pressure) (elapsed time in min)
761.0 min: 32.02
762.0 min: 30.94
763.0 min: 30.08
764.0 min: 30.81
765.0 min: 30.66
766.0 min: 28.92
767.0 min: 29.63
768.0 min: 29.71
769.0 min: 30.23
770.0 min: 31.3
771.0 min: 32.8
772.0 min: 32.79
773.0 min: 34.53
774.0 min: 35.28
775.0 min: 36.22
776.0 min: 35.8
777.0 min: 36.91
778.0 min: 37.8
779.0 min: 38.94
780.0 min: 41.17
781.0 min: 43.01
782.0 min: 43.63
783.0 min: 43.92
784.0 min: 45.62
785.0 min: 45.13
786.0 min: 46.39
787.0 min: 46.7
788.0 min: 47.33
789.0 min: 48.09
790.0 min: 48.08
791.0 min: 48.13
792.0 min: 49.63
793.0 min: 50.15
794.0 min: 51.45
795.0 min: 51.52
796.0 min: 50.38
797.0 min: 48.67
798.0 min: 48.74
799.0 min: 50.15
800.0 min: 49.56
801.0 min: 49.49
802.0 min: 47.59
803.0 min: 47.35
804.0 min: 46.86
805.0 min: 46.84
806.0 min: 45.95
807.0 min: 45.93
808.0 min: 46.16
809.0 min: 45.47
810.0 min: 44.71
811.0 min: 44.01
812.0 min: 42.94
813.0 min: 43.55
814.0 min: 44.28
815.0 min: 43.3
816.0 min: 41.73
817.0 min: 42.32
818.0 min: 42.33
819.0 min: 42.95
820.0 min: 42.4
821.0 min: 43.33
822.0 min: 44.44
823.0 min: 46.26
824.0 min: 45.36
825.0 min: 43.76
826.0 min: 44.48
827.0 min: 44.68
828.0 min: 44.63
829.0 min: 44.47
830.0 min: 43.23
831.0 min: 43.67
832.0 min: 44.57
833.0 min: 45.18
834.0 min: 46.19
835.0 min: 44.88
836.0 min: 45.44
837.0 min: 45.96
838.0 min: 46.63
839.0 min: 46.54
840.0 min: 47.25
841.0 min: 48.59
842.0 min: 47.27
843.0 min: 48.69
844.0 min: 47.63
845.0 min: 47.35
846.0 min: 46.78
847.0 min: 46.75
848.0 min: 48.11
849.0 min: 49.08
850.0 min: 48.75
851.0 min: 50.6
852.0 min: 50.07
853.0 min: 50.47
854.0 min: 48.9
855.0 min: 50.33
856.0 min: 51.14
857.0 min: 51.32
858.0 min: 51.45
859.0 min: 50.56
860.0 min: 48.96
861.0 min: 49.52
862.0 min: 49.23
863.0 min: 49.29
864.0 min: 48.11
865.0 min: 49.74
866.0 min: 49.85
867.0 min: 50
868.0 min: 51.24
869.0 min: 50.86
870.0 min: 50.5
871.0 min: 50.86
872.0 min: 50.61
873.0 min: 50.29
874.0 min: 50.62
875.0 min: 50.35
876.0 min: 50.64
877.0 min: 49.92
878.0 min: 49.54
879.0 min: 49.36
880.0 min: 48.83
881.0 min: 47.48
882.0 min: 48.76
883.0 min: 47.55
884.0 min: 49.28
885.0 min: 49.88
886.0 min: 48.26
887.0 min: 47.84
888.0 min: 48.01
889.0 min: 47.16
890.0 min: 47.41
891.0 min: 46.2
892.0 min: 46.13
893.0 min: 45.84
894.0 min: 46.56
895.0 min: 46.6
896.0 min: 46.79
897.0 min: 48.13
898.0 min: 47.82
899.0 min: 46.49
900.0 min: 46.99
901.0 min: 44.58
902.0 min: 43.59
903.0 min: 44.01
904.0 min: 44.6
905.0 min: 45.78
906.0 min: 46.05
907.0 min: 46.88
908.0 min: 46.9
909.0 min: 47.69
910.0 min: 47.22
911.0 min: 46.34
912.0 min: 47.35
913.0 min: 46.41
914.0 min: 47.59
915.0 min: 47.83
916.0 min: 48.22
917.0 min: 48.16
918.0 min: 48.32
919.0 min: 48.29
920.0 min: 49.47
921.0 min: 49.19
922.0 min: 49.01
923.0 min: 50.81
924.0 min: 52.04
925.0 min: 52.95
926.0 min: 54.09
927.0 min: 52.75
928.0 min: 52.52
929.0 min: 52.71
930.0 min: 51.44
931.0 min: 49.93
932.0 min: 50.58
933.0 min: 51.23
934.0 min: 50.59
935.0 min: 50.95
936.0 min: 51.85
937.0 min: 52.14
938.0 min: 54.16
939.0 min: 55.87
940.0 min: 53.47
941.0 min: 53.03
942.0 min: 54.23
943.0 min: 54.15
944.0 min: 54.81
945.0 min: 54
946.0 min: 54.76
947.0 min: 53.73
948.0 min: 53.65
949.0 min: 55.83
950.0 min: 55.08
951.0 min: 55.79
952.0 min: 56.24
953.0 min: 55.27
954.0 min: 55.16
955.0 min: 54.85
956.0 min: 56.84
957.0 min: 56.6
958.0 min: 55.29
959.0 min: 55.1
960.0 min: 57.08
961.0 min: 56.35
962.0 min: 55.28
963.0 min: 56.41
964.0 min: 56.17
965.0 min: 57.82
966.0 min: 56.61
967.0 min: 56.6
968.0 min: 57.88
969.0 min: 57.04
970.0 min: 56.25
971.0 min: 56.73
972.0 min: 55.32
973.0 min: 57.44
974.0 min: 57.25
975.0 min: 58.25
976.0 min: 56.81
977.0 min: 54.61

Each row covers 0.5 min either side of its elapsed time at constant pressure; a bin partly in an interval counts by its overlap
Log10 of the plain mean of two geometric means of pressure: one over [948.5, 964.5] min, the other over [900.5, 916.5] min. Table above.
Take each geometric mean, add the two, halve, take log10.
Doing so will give 1.71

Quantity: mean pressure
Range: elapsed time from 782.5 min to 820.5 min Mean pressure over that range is 46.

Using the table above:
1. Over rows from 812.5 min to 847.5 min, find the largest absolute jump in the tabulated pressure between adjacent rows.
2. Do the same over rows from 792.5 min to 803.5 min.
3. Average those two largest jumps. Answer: 1.9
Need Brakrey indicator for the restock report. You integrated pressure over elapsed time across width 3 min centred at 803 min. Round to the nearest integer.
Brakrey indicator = 142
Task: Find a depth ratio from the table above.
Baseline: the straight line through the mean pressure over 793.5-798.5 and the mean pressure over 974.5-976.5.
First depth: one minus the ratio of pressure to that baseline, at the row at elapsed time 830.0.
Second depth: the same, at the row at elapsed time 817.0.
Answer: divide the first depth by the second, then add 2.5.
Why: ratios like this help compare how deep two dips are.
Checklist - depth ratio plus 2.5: 3.45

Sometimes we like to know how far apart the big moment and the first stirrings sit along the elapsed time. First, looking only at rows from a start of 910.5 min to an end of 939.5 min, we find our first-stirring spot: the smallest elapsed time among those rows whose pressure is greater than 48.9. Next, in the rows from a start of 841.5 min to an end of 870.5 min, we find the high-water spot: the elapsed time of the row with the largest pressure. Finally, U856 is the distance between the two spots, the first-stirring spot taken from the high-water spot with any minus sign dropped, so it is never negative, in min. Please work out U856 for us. 62 min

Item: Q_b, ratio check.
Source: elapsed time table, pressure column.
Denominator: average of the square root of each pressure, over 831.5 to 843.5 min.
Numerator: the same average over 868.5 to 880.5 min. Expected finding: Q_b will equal 1.04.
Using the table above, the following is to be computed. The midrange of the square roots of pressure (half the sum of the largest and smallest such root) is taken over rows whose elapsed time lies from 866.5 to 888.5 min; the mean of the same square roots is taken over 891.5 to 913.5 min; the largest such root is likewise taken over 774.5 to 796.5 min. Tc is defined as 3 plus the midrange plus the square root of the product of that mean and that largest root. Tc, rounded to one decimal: 17.0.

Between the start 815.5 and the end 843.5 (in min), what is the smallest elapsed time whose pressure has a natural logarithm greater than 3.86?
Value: 841.0 min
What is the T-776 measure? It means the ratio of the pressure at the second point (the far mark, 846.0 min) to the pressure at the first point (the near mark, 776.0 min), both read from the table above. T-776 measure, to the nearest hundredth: 1.31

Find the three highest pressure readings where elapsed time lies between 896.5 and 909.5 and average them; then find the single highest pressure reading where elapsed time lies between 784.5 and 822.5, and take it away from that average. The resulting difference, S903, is -4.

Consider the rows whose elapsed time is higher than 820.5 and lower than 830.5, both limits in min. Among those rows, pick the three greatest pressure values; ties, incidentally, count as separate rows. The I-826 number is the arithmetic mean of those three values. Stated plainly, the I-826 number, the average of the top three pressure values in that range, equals 45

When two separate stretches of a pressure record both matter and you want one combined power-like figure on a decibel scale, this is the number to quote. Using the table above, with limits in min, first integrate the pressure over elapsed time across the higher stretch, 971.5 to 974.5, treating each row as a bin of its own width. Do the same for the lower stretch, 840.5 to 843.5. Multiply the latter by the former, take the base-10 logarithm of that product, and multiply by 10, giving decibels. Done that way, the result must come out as 43.9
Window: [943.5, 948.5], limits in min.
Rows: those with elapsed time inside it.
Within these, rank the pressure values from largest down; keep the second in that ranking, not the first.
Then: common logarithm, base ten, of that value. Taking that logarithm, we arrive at 1.74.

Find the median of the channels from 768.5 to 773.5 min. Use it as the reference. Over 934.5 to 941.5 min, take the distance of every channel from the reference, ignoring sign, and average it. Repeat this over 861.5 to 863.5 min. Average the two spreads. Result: 18.4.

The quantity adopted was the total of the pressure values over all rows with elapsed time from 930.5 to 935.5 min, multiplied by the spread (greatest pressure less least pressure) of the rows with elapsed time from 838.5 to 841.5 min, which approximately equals 519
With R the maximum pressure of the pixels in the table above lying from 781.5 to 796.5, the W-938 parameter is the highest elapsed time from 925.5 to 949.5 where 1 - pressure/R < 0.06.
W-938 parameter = 949.0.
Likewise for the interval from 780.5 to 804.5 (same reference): 801.0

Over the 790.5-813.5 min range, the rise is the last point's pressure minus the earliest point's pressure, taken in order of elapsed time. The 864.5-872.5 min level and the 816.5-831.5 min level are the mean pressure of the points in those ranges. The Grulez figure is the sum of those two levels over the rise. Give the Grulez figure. -21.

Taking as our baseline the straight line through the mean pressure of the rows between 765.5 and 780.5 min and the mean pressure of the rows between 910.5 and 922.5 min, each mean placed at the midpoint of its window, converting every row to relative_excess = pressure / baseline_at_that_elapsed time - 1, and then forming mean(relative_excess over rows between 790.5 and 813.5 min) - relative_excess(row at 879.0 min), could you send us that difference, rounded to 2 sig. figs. 0.18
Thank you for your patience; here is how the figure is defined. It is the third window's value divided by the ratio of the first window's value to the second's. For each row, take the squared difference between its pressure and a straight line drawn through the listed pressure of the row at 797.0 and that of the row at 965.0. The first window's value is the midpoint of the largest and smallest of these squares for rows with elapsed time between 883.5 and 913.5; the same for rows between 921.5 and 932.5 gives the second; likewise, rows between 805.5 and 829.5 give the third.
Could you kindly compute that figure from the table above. 13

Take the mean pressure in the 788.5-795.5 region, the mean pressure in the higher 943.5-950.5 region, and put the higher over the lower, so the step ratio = 1.10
